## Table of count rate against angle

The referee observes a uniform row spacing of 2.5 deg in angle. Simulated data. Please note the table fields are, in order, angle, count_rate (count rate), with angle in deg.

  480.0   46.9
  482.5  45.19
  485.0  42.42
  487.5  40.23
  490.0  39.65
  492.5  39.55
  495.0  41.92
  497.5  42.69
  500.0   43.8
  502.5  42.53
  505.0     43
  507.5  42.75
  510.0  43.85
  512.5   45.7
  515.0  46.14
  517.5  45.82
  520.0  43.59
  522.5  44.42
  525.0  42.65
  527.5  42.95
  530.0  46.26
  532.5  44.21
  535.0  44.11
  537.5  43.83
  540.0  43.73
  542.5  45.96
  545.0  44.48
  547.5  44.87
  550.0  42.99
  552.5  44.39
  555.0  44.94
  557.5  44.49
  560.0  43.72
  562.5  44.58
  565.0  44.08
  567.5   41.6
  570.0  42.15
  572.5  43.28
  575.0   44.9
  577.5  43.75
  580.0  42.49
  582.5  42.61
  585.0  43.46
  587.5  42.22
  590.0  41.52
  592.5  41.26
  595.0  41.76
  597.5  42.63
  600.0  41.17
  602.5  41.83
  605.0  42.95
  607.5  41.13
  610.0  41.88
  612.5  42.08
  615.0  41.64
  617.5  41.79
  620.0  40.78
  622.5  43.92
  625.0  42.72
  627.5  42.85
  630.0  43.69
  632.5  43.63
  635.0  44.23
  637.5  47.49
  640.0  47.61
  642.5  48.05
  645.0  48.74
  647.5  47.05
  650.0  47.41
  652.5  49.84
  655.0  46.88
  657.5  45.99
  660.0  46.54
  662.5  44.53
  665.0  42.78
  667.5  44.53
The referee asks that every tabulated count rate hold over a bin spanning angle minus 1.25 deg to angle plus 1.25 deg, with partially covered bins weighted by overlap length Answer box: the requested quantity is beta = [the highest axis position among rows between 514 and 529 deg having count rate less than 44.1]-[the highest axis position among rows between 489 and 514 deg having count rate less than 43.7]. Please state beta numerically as 20.0 deg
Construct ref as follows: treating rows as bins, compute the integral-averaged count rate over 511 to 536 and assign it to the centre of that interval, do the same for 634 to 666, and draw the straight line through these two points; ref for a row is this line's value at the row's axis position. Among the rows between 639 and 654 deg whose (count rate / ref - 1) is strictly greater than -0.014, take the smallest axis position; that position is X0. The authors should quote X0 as 640.0 deg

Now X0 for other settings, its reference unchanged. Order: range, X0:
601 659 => 637.5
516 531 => 517.5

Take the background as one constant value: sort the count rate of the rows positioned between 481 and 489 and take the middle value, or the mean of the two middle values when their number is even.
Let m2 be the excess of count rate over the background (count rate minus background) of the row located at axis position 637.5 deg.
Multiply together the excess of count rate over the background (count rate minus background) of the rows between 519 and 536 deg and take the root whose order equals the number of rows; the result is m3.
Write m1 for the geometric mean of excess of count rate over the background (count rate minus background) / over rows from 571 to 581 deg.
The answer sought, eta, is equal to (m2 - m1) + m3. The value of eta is 5.6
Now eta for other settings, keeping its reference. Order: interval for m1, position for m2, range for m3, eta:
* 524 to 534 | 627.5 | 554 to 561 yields 1.4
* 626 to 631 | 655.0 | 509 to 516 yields 6.3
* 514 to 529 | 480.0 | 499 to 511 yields 3.8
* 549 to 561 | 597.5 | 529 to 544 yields 0.8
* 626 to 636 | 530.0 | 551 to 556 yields 5.0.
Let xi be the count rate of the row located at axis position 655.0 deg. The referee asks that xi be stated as 46.88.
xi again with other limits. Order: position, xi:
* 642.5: 48.05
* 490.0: 39.65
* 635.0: 44.23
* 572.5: 43.28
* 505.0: 43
